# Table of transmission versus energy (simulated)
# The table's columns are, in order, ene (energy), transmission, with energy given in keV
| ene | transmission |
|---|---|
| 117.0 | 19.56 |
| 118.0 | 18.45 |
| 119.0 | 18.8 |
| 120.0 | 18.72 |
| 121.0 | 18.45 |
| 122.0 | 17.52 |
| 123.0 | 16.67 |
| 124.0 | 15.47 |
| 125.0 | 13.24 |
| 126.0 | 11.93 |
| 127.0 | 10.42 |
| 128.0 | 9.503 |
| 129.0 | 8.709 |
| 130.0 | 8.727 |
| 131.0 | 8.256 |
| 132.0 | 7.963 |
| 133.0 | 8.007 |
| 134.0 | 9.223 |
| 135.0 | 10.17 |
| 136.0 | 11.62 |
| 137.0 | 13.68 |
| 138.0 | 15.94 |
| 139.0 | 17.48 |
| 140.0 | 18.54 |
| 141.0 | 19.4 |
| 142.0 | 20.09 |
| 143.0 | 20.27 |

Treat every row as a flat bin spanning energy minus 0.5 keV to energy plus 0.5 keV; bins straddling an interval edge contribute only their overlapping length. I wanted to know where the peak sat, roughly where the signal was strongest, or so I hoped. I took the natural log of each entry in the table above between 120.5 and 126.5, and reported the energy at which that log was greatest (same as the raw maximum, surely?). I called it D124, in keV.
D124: 121.0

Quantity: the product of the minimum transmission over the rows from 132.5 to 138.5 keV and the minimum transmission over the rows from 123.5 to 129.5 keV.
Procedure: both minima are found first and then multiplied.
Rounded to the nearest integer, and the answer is 70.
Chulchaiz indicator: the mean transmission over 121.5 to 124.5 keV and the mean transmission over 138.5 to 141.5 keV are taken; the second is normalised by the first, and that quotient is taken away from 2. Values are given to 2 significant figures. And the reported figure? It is 0.88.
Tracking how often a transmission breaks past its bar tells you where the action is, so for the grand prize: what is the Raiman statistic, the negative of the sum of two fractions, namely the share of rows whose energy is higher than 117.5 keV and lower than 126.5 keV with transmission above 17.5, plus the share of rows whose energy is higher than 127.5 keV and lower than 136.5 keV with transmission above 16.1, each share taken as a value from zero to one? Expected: -0.56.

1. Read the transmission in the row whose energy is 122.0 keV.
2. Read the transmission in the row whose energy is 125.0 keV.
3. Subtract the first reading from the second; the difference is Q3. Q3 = -4.3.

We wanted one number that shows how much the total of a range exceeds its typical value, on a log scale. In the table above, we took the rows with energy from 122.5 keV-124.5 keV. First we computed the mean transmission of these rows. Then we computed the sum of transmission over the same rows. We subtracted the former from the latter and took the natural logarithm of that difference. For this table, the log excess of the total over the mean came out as 2.8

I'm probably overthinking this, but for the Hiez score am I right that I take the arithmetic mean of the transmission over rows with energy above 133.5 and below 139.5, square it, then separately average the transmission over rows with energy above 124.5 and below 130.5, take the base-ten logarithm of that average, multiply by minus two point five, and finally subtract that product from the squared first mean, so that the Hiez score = 172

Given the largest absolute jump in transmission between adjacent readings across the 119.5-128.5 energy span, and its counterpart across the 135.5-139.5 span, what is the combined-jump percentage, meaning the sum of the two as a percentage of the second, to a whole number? 199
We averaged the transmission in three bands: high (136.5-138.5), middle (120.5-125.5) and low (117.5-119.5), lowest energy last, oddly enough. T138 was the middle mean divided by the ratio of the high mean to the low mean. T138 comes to 20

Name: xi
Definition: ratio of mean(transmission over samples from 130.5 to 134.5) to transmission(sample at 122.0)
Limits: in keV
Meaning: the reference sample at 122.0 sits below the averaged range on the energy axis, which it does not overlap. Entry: 0.48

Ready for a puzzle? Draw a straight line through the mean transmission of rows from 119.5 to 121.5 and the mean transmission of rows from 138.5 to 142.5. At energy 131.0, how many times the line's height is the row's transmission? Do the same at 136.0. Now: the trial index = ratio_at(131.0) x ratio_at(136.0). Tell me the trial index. 0.27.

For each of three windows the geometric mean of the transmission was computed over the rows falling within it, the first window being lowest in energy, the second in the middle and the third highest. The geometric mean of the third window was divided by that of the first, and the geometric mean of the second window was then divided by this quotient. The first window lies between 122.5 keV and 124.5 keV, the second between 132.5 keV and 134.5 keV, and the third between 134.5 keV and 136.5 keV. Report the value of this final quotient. 12.7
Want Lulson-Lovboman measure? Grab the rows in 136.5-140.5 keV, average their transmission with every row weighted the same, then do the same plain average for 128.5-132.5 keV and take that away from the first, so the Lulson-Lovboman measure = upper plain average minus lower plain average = 8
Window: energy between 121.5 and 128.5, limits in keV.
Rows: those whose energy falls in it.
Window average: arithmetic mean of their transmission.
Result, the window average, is 13.5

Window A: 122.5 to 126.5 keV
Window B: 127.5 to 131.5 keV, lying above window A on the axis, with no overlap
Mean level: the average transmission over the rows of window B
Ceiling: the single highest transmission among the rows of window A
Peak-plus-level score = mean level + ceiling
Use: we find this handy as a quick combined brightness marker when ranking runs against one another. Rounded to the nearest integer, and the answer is 25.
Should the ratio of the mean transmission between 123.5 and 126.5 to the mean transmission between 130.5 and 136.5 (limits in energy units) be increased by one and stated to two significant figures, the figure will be 2.5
